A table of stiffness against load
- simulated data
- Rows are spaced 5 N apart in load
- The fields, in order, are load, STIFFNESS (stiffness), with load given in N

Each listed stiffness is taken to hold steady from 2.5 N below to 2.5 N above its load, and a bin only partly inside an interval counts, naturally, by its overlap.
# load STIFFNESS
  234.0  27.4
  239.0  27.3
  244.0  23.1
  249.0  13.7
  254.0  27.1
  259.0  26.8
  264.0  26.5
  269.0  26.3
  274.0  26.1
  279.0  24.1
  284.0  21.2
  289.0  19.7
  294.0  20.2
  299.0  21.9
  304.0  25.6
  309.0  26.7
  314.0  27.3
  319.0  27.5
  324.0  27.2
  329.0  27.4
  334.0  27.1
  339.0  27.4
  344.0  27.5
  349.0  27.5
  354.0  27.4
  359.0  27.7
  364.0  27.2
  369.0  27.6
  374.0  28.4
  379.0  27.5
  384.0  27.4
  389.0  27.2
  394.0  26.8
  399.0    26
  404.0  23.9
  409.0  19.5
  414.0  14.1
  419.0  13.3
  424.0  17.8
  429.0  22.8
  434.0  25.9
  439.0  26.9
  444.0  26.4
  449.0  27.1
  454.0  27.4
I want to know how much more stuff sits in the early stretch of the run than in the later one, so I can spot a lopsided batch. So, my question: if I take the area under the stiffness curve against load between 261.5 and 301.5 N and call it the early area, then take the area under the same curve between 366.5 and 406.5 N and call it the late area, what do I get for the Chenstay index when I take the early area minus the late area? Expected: -144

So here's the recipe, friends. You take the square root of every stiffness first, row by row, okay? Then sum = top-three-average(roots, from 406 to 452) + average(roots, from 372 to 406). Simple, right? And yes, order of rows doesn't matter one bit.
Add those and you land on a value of 10.3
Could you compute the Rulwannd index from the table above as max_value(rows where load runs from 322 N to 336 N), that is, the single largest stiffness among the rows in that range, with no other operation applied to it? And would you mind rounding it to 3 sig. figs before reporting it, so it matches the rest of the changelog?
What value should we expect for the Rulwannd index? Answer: 27.4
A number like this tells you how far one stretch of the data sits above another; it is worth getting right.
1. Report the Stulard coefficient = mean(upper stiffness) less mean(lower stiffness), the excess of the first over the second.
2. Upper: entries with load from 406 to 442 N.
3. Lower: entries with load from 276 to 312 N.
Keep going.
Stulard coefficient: -3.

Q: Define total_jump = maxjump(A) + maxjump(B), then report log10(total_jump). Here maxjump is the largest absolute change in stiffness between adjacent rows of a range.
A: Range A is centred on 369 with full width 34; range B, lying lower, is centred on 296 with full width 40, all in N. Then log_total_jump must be 0.66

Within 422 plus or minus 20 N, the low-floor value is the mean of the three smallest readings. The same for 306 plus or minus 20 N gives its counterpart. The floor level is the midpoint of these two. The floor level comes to 18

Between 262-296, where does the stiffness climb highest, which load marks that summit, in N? 264.0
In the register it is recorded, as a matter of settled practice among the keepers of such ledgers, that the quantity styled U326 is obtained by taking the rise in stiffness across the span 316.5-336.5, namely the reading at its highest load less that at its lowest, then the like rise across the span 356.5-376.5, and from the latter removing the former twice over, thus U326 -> 1.5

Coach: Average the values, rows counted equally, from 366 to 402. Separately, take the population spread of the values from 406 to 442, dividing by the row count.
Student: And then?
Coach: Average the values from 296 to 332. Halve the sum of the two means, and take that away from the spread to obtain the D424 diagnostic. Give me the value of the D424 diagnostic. -22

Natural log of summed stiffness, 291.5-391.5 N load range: 6.3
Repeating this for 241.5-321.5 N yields 6.0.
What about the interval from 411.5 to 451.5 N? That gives 5.2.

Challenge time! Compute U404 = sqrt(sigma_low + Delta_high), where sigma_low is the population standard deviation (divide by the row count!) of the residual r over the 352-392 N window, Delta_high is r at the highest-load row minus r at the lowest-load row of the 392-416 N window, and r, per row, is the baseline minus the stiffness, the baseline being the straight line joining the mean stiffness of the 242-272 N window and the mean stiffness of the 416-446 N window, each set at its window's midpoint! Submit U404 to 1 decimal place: 3.6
